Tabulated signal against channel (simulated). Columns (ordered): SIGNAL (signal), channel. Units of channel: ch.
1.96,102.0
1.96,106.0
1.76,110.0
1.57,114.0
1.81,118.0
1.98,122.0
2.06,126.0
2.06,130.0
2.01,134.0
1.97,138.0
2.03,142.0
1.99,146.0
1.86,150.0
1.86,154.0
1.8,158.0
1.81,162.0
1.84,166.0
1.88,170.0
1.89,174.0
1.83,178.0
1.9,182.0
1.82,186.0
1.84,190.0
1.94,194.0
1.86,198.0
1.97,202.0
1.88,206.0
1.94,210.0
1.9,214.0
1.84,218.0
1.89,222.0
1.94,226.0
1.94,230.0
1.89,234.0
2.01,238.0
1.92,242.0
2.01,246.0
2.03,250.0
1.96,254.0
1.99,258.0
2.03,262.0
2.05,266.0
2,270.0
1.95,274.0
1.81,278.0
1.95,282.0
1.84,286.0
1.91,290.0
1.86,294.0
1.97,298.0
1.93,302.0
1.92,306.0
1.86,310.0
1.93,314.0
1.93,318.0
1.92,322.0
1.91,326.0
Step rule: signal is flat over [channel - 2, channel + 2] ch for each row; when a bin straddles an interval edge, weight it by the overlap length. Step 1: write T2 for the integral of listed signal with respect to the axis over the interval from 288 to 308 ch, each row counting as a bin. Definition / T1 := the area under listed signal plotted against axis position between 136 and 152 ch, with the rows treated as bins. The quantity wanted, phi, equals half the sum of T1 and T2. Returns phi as 35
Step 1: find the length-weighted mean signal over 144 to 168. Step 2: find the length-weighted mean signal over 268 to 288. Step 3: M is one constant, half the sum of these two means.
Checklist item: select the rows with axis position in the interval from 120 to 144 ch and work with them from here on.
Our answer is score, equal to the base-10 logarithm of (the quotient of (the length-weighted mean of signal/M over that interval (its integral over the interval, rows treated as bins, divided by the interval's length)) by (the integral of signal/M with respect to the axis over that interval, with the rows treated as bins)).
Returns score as -1.38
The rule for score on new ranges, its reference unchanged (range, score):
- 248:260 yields -1.08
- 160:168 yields -0.90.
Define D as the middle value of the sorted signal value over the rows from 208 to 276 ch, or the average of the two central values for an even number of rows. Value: 1.95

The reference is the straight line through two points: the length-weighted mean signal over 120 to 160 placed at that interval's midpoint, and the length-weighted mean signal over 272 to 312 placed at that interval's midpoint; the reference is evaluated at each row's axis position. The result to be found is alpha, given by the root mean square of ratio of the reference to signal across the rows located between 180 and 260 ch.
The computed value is 1.00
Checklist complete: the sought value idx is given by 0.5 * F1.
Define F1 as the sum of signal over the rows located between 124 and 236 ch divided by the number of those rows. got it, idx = 0.954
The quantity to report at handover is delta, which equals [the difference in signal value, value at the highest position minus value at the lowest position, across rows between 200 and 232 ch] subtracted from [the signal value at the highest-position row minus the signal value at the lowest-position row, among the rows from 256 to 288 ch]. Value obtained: -0.12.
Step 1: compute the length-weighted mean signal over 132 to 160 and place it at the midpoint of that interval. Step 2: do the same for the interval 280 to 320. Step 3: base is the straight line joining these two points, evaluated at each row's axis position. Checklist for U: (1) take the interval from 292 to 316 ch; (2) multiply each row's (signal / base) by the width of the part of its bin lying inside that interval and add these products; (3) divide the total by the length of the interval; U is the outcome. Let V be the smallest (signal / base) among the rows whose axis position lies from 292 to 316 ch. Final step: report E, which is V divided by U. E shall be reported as 0.97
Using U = 1.00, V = 0.973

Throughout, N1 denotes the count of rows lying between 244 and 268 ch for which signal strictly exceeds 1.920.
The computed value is 6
